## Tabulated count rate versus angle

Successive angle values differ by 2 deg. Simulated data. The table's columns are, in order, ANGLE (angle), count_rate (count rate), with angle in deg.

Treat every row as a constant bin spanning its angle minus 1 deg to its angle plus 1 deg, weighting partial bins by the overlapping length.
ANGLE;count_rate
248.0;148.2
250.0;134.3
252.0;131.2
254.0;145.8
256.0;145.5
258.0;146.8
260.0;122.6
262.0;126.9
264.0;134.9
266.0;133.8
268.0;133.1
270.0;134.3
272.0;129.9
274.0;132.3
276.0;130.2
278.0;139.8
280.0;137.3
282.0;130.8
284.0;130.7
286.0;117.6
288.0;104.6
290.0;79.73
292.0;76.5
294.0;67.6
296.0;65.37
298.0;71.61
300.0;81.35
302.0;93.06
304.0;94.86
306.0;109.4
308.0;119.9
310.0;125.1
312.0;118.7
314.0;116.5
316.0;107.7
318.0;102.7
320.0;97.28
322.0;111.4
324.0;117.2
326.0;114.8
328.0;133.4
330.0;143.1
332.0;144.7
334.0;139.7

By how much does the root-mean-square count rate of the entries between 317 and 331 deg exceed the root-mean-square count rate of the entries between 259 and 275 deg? -13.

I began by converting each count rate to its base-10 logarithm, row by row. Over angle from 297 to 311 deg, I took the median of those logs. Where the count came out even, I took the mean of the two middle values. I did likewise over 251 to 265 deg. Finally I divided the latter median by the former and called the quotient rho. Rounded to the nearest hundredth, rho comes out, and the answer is 1.08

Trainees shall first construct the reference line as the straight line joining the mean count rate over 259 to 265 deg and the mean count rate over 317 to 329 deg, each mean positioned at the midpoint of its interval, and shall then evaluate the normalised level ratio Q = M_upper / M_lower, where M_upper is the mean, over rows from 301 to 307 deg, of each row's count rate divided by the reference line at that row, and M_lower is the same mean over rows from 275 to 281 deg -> 0.77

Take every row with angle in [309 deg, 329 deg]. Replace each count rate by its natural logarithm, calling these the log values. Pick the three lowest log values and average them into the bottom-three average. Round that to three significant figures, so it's 4.63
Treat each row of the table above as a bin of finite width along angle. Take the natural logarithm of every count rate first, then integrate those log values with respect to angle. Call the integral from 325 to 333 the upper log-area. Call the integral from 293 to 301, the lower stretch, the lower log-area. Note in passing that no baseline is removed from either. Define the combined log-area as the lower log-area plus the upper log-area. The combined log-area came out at 73.3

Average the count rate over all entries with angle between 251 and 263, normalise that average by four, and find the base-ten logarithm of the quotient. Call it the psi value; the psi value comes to 1.53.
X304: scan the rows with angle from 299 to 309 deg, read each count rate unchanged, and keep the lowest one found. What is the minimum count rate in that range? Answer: 81.35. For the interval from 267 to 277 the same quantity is 129.9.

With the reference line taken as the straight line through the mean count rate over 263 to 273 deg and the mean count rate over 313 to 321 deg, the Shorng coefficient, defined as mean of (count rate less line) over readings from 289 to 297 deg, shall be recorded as -47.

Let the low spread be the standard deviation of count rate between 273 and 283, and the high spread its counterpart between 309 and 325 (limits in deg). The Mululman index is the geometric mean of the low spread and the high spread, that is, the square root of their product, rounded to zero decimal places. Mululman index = 6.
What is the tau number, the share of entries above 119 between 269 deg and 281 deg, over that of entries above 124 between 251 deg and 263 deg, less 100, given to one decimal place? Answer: -98.8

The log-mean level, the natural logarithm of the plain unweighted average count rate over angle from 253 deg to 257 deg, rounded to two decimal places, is 4.98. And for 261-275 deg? 4.88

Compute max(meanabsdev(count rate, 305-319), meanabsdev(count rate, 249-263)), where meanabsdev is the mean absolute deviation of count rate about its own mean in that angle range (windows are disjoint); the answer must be 8.5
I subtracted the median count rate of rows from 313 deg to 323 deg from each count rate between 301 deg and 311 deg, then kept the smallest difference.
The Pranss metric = -15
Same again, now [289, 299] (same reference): -42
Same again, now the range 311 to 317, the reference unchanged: 0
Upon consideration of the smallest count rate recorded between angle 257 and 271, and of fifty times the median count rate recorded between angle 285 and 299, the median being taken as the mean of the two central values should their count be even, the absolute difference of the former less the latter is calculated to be 3702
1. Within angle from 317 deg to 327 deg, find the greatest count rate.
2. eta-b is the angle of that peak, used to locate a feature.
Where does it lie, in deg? 324.0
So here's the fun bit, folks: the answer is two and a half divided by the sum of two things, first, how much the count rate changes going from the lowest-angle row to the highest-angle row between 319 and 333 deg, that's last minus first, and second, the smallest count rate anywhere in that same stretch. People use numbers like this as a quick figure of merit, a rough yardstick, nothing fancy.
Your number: 0.017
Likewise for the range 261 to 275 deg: 0.019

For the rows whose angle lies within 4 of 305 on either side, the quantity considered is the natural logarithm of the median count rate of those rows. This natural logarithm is 4.6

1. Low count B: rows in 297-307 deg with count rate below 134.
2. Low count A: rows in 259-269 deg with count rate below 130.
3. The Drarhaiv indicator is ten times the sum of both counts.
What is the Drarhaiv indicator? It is 70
